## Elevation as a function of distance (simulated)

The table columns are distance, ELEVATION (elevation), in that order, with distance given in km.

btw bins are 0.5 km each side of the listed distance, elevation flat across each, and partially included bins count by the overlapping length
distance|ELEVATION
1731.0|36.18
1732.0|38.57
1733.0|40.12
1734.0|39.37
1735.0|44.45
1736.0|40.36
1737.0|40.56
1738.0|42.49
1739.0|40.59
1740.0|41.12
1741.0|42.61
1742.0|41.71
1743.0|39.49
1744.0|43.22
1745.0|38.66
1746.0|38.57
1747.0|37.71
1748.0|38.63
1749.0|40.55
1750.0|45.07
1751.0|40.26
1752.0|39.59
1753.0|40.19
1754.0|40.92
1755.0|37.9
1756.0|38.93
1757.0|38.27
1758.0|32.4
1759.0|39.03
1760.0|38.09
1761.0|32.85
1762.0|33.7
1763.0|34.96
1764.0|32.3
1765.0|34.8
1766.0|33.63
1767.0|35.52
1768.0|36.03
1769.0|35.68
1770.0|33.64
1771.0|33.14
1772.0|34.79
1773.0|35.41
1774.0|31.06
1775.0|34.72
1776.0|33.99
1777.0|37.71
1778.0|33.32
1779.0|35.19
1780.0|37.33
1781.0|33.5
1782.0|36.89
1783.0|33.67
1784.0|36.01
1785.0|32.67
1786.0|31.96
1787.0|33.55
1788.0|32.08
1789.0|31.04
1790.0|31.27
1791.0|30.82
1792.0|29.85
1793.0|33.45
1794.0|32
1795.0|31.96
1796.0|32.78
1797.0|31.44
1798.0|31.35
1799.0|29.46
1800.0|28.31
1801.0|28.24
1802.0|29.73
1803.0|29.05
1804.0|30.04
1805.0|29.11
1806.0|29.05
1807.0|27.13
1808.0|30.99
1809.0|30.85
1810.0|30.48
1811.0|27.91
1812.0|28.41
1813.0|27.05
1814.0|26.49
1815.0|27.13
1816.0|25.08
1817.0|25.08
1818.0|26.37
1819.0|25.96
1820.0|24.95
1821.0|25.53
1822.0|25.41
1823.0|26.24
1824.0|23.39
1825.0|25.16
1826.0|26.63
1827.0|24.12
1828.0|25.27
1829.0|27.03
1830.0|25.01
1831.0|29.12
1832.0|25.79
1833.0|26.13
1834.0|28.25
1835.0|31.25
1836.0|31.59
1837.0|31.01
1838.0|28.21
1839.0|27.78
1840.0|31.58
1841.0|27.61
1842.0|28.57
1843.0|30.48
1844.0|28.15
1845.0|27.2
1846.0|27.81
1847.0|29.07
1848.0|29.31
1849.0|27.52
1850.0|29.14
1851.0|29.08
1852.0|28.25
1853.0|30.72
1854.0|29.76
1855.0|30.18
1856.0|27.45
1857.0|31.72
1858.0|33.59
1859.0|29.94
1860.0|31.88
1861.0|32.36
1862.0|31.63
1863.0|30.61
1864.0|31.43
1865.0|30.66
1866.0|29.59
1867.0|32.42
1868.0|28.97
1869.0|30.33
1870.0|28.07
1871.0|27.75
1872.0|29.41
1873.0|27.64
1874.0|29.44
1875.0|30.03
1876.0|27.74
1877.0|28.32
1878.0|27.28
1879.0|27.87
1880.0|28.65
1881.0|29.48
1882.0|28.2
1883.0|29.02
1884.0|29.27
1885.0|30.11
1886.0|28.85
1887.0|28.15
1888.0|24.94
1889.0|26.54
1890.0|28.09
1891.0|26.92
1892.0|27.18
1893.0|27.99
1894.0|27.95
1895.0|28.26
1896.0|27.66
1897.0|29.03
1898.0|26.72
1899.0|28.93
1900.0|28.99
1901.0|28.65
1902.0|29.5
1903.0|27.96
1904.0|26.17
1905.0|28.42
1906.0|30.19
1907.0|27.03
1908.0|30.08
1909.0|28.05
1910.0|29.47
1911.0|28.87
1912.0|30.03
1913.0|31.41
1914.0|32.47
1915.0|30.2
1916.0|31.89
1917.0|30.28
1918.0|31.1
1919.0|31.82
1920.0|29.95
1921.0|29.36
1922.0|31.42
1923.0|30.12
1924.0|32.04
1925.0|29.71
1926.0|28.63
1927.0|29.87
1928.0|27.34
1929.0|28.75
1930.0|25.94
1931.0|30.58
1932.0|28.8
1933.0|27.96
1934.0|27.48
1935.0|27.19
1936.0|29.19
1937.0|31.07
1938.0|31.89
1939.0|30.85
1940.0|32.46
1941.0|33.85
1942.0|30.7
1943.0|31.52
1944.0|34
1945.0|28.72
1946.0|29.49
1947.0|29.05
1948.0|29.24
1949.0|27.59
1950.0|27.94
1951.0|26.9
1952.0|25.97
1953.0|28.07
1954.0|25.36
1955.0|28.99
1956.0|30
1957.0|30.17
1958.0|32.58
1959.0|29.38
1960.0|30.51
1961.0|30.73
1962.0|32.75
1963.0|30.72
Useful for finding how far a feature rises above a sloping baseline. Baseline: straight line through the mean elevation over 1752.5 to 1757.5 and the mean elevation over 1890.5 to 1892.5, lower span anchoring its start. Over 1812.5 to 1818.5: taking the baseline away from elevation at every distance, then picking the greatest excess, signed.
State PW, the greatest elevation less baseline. -6.8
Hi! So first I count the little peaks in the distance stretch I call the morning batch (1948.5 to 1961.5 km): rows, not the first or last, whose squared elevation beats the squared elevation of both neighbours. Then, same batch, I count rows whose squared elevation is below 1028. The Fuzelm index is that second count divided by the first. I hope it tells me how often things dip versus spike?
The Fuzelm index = 4.0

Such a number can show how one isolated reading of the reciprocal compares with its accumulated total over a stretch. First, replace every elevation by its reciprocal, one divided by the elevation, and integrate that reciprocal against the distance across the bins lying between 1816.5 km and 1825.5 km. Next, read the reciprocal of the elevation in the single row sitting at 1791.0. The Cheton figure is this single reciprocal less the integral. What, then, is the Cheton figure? -0.32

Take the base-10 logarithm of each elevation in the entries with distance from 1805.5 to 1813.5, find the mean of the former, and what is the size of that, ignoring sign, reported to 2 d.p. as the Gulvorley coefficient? 1.46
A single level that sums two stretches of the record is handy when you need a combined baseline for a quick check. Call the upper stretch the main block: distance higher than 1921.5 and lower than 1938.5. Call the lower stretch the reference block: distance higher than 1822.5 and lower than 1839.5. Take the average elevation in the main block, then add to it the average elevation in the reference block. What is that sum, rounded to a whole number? 56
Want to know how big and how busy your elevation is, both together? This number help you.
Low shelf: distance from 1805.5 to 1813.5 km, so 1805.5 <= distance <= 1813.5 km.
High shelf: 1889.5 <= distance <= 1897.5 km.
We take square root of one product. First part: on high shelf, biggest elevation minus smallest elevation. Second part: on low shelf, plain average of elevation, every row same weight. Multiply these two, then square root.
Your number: 7.8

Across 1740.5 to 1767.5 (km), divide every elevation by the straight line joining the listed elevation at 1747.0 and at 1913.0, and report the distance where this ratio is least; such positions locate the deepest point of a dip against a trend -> 1758.0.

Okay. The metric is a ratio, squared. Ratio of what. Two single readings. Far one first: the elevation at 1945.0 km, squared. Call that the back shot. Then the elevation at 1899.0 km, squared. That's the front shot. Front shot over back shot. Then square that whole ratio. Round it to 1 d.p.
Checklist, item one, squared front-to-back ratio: 1.0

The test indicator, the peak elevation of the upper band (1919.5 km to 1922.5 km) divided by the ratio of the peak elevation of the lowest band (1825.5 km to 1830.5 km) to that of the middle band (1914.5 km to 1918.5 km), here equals 37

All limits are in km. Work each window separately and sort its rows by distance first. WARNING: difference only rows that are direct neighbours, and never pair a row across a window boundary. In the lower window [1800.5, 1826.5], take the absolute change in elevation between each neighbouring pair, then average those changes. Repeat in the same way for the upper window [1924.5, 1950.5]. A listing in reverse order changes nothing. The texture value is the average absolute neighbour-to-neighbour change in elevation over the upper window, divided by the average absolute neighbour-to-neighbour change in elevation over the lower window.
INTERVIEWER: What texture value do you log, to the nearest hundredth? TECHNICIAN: 1.44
